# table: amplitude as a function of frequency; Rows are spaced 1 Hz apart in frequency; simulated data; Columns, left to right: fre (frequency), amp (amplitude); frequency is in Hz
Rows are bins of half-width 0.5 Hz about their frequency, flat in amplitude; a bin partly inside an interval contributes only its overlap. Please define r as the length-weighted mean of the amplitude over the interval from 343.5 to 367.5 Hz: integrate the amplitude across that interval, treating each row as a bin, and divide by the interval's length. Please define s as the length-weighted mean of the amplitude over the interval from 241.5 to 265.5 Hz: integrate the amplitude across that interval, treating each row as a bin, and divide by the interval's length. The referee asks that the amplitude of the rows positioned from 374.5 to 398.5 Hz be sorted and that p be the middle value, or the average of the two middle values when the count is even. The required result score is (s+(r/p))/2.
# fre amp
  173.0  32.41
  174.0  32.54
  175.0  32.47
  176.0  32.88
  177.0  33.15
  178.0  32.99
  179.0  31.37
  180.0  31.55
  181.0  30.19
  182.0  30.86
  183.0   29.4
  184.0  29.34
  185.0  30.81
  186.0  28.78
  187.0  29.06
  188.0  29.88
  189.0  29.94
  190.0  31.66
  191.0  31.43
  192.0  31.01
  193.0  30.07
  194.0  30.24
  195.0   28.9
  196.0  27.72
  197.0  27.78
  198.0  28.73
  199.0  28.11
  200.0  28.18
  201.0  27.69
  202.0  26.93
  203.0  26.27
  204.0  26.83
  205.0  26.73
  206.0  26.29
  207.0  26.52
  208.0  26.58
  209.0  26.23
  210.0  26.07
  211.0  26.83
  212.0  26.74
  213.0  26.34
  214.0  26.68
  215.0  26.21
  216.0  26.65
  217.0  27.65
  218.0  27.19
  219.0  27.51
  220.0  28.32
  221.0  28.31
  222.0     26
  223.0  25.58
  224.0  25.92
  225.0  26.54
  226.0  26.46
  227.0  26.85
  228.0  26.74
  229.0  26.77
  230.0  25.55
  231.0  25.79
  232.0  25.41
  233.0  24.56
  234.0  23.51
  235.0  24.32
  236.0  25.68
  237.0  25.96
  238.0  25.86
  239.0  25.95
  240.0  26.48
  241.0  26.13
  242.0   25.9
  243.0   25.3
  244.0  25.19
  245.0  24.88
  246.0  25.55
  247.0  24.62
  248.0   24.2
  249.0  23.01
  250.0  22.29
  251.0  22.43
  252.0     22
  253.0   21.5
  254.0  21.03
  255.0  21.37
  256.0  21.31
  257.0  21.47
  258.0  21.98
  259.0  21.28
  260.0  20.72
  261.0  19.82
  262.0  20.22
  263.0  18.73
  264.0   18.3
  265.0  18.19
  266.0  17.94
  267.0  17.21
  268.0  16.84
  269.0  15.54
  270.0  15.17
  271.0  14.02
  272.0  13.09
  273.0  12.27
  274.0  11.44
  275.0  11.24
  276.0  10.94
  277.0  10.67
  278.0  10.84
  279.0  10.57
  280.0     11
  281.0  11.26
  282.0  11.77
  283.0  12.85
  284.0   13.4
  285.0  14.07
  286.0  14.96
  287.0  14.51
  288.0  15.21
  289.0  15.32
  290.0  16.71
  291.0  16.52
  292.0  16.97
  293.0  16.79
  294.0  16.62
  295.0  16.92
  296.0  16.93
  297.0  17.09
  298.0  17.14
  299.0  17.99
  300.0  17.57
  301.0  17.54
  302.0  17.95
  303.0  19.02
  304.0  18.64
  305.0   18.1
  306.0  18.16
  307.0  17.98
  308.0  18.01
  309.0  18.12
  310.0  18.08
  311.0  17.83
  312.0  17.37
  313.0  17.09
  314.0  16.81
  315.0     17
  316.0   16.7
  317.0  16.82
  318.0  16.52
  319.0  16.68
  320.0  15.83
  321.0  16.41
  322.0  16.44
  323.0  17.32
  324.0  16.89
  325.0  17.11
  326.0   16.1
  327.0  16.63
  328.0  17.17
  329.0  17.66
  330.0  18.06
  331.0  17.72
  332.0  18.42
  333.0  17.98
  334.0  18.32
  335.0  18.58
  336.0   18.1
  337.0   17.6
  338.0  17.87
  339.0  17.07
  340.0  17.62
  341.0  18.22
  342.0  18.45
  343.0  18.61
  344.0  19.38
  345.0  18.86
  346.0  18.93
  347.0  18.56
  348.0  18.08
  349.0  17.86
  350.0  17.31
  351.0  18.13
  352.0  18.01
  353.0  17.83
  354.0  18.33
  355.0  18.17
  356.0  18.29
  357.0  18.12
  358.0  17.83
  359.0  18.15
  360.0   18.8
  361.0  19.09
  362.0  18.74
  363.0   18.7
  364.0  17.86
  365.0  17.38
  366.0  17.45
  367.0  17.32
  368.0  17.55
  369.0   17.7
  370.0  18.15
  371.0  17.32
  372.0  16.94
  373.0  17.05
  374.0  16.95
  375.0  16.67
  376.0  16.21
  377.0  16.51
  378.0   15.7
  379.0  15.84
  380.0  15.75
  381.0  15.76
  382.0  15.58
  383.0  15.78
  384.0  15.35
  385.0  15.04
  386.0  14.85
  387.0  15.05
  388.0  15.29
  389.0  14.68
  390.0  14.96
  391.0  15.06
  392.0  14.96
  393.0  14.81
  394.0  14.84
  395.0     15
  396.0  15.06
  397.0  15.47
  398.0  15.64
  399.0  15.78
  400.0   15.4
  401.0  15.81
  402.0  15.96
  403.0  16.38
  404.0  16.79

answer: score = 11.7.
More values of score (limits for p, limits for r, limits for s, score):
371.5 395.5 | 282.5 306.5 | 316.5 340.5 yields 9.2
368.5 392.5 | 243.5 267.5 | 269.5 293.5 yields 7.4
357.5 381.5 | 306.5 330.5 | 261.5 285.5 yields 7.5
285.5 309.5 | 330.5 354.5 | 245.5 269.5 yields 10.9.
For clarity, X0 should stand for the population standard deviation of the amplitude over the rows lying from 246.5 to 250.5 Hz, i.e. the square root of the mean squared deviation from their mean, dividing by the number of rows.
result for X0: 0.93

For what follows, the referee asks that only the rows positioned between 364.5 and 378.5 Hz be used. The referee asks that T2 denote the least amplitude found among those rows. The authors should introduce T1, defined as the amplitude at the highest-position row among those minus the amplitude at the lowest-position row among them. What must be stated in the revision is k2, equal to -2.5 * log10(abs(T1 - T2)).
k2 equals -3.10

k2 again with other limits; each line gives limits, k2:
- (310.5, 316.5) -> -3.13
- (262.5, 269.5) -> -3.18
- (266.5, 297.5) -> -2.57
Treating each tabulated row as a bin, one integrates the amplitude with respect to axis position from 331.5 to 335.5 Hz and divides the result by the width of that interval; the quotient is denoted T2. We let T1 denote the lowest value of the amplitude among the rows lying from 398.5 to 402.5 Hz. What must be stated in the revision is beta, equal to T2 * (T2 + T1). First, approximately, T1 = 15.4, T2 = 18.3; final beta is 618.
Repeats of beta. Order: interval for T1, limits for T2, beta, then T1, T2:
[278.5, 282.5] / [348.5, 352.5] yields 506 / 10.57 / 17.8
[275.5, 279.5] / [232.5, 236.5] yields 860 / 10.57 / 24.5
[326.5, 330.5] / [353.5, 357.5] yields 635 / 16.63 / 18.2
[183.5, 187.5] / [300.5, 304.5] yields 861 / 28.78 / 18.3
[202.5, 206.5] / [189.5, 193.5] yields 1779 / 26.27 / 31.0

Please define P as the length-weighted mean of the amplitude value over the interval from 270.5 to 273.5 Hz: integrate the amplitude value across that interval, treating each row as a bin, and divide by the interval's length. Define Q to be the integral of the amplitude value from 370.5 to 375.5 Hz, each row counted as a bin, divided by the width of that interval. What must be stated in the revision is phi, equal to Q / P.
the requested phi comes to 1.29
